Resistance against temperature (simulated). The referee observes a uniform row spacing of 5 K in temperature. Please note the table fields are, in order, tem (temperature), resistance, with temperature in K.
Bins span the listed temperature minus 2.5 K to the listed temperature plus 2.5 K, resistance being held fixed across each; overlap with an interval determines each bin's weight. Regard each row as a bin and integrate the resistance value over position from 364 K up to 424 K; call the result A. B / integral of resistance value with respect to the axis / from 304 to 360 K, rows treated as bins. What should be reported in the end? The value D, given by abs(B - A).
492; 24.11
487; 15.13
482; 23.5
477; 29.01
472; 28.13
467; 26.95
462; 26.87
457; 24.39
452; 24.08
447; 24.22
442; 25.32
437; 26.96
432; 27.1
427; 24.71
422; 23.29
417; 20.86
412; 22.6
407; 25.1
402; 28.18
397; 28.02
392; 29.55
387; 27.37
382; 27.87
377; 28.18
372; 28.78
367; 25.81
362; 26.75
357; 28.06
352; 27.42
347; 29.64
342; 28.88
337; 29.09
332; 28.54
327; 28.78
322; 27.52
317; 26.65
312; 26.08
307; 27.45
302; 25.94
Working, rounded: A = 1580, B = 1567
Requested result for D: 13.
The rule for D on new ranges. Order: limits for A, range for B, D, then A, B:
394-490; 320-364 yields 1153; 2399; 1246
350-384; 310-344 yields 14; 937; 950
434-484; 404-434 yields 580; 1299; 719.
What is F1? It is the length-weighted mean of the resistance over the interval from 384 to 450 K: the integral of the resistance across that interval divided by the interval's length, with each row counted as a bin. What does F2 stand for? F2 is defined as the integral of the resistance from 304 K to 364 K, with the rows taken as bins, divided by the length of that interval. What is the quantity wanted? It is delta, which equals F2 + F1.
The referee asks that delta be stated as 53.5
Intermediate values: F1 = 25.6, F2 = 27.9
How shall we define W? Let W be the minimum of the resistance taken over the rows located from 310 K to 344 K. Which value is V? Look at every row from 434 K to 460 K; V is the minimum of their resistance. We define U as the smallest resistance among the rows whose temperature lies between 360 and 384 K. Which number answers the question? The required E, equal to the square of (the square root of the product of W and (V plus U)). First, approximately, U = 25.81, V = 24.08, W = 26.08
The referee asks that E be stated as 1301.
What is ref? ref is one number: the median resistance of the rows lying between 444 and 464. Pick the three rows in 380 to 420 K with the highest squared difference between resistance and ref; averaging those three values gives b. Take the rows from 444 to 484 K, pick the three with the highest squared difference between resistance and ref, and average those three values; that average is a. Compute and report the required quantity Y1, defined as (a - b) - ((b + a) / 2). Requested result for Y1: -21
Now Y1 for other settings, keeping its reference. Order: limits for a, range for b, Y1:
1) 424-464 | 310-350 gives -33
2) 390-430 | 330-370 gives -27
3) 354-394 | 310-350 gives -26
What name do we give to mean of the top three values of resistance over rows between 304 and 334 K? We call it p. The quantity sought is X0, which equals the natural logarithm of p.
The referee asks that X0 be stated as 3.34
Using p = 28.3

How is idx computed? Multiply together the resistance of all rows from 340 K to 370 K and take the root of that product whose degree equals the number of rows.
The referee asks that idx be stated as 28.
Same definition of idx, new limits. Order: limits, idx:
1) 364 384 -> 28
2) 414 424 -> 22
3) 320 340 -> 28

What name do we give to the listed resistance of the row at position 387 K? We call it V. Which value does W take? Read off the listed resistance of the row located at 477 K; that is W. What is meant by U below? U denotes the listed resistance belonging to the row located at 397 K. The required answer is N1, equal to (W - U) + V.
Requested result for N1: 28.4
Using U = 28.02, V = 27.37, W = 29.01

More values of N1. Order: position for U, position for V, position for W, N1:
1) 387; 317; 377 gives 27.5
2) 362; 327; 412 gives 24.6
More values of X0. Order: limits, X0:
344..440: 3.38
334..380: 3.37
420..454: 3.28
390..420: 3.35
